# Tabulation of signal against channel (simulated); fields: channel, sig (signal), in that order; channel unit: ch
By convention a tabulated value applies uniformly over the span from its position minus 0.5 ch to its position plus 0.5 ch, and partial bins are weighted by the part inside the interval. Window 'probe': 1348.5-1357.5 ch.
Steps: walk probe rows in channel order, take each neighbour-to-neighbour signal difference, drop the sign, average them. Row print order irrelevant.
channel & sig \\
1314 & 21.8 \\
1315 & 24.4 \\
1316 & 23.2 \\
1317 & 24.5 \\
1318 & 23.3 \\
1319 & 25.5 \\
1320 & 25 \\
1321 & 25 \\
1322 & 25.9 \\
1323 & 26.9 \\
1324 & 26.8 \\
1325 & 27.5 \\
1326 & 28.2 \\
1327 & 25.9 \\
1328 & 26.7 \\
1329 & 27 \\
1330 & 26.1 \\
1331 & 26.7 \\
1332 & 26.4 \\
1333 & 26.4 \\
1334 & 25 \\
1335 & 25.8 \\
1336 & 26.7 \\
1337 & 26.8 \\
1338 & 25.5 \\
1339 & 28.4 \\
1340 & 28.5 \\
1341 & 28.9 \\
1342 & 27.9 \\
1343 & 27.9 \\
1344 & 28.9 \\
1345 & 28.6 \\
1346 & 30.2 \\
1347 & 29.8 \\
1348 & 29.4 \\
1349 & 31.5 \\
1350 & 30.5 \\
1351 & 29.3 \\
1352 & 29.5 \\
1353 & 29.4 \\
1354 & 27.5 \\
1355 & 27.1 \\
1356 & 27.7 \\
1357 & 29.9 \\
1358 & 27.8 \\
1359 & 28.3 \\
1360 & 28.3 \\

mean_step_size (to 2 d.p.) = 0.95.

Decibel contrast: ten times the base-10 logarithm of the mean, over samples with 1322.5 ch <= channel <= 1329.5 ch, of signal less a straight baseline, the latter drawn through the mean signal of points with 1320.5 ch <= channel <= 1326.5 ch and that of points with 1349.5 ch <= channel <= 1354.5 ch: -12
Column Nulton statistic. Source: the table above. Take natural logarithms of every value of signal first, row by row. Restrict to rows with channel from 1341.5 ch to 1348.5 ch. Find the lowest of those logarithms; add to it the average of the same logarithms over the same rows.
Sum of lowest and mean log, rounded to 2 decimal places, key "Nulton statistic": 6.69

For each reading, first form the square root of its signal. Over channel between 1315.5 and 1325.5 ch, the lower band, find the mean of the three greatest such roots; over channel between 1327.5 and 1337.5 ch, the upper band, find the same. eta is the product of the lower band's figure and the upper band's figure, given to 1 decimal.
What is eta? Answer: 26.9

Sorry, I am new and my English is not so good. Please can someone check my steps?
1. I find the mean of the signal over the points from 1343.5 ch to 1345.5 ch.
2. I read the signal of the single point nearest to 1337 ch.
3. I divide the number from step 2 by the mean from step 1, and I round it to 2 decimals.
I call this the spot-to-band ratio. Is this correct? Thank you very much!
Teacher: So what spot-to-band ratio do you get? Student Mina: 0.93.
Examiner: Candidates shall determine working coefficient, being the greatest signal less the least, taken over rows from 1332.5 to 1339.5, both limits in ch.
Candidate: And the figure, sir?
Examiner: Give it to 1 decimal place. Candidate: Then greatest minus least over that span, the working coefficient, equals 3.4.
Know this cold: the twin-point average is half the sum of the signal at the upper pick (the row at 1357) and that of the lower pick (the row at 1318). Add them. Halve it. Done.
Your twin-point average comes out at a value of 26.6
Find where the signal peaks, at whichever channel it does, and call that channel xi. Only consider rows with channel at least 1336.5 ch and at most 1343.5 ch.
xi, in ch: 1341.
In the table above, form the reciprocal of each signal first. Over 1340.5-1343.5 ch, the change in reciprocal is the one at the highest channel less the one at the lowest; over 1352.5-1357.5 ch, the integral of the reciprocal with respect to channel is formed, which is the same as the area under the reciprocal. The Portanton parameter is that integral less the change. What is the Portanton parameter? 0.18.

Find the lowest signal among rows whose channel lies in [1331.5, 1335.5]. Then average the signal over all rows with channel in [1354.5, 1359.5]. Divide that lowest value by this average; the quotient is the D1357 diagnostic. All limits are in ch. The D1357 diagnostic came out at 0.89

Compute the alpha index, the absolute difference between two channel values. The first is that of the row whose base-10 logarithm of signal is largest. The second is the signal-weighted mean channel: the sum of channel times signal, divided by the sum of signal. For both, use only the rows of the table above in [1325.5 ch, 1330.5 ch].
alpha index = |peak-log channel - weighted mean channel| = 2.0 ch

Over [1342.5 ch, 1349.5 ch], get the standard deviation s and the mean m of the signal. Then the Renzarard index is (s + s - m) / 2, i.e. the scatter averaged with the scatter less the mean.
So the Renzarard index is -13.6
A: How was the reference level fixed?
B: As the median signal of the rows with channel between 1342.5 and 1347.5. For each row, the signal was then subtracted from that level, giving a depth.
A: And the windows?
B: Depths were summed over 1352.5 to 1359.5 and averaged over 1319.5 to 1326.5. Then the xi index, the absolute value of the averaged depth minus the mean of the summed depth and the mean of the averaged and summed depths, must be 1.6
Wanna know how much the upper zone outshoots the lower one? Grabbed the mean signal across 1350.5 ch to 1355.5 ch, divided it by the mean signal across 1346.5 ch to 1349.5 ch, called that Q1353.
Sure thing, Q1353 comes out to 0.94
